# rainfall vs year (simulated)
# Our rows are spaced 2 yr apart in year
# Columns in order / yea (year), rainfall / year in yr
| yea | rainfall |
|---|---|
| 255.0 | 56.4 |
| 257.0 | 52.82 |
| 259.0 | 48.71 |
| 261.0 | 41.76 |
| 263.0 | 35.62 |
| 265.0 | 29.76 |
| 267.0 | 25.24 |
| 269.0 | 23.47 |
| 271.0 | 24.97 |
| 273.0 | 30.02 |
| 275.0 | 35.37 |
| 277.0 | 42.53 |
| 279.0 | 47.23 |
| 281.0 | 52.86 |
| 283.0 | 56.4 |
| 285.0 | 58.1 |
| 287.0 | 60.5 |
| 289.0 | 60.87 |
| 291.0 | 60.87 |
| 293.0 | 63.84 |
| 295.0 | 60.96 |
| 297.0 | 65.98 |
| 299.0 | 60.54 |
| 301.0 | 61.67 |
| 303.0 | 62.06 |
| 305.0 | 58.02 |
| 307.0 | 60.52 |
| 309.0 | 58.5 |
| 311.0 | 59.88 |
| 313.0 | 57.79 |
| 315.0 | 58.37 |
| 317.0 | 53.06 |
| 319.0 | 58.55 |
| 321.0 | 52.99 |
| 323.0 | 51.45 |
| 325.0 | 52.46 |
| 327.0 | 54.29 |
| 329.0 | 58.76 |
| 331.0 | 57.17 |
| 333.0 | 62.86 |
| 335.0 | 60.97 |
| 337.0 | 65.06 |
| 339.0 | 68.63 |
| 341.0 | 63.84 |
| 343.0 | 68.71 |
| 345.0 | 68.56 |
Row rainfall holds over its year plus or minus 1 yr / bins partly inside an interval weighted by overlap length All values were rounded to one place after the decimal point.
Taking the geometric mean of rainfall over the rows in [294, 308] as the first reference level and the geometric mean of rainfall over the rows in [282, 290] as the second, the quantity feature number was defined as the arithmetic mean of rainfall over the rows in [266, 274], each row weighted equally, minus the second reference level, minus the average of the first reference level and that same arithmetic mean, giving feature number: -76.7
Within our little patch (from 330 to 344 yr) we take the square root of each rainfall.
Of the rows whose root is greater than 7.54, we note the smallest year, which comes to 331.0 yr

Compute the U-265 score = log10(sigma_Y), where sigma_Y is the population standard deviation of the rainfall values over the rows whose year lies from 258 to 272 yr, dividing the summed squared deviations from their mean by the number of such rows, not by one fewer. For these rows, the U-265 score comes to 1.0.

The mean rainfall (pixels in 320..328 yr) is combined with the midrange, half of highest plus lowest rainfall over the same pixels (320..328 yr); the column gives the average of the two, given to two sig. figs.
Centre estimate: 53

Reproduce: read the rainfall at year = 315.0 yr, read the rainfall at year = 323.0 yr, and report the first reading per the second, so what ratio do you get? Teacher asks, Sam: 1.13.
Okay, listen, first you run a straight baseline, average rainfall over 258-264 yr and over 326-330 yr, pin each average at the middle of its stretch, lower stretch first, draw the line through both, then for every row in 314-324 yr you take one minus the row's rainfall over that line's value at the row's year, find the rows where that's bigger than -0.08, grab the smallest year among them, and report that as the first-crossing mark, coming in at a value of 317.0 yr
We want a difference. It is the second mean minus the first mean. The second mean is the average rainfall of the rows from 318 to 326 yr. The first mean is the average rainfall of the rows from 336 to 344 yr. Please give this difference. -13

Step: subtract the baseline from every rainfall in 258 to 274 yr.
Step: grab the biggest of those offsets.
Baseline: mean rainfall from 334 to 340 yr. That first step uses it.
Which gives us -16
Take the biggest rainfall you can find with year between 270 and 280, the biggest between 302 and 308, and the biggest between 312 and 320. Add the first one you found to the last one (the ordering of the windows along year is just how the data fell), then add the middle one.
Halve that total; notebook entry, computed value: 83.9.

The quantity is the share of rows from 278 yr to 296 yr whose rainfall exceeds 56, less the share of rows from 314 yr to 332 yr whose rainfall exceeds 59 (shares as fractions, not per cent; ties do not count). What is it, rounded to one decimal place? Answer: 0.8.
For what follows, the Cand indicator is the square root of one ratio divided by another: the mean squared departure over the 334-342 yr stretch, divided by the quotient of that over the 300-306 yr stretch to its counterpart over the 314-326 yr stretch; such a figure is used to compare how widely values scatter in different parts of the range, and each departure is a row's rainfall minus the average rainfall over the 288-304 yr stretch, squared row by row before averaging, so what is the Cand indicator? 13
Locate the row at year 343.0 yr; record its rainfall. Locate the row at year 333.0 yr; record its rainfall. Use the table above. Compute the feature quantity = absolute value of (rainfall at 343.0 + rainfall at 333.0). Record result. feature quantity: 132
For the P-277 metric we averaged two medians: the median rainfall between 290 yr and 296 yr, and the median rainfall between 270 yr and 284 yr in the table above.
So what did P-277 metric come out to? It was 52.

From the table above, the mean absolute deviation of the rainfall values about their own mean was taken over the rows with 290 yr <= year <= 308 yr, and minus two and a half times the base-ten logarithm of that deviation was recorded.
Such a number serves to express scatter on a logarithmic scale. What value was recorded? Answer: -0.5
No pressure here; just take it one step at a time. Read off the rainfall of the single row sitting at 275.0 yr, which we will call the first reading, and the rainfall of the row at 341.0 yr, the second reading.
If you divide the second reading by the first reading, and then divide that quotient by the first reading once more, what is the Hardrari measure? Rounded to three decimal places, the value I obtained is 0.051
